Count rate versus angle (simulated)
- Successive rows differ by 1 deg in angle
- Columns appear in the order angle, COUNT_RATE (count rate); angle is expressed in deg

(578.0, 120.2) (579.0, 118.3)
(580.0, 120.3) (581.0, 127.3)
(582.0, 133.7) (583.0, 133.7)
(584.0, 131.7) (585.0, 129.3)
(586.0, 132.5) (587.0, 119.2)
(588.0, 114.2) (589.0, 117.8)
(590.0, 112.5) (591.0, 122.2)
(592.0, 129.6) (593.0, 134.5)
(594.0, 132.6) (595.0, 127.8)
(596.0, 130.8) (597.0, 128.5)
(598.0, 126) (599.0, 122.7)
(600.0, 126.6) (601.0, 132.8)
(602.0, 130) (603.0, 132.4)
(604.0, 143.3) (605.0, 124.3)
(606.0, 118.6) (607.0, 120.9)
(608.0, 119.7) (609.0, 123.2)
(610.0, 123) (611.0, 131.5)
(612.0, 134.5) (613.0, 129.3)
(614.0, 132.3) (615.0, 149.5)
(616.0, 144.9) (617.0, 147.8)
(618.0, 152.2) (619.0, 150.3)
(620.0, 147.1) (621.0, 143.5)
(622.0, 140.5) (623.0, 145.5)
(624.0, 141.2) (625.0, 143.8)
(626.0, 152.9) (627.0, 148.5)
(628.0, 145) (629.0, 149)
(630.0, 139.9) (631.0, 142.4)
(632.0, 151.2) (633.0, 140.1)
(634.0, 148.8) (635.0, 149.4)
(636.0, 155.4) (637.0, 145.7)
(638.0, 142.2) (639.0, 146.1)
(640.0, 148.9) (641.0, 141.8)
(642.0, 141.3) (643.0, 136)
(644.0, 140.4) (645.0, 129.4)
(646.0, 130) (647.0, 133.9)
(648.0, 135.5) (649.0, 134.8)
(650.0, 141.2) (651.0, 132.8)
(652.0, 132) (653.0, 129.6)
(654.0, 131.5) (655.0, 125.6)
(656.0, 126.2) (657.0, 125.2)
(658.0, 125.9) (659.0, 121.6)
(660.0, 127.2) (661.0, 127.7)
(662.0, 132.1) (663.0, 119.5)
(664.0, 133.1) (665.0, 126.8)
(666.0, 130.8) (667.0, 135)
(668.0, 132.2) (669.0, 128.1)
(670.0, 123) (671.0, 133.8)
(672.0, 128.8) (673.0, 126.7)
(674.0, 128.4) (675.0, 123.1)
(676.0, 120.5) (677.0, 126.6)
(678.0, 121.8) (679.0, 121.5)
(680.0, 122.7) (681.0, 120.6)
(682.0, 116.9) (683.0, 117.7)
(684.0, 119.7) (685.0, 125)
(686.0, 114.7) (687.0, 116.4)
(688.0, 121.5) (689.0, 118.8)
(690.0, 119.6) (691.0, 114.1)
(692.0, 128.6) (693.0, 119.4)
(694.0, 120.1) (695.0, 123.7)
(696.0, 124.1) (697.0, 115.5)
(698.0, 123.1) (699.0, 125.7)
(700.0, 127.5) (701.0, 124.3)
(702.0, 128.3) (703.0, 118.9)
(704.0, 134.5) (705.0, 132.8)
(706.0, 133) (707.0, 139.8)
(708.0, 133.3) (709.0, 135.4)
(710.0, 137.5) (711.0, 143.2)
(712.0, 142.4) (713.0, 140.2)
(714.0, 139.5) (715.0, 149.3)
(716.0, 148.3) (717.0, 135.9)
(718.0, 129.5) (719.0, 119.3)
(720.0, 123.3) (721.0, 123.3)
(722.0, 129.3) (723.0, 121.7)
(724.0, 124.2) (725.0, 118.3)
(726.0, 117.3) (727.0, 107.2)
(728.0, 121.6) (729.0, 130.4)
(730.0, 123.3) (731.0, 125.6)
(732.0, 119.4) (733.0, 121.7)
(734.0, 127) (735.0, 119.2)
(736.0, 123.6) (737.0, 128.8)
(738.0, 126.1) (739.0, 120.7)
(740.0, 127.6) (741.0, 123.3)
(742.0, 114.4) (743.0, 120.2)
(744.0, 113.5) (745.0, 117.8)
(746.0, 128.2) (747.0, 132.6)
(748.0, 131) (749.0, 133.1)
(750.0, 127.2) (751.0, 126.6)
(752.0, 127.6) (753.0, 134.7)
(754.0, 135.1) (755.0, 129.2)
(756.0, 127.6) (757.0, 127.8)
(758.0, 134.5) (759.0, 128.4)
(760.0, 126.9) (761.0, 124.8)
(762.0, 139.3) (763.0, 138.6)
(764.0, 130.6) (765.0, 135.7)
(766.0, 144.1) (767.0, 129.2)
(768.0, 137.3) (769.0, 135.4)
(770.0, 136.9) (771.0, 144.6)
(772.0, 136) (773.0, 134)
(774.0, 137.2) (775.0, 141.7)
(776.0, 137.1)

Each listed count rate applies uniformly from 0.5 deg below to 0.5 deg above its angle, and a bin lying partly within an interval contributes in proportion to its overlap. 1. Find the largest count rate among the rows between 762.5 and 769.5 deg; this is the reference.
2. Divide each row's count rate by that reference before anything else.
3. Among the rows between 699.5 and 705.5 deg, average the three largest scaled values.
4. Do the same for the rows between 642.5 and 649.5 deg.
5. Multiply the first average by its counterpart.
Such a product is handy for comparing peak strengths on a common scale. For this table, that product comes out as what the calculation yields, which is 0.872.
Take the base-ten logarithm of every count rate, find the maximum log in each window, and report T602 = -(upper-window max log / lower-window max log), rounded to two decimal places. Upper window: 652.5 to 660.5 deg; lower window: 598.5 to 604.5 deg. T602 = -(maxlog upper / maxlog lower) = -0.98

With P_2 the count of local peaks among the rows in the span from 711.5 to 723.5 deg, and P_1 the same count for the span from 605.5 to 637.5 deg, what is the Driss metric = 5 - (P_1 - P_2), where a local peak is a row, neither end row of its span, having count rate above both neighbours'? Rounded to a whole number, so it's -3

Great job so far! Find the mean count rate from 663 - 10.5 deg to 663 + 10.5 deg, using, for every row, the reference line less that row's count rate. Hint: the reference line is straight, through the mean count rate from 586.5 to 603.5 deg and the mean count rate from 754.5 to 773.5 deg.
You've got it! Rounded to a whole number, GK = 1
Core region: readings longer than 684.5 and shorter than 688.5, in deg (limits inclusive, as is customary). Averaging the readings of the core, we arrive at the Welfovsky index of 119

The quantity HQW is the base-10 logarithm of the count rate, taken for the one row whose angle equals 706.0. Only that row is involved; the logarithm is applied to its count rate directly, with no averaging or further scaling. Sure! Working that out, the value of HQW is 2.12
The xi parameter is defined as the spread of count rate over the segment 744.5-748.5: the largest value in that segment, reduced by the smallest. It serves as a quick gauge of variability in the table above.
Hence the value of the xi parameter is 15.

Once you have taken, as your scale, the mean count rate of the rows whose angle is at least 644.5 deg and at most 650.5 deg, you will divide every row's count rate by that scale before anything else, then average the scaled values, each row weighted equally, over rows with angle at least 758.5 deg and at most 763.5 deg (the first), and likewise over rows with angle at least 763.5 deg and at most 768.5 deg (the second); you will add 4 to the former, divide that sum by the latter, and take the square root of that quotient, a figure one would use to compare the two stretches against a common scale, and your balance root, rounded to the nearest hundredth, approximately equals 2.22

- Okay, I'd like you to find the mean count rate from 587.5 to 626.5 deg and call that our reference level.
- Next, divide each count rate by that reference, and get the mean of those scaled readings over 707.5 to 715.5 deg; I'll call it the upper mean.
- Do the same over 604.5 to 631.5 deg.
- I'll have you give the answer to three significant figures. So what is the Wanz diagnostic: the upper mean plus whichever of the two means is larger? 2.11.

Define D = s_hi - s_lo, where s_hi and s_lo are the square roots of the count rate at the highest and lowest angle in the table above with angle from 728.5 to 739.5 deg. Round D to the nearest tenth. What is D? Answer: -0.4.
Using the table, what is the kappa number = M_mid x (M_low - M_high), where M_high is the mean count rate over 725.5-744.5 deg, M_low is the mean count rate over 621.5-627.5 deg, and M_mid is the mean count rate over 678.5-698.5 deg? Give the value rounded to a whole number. 2857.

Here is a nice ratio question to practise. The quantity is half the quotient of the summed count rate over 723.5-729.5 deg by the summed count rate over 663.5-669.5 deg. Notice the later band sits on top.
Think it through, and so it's 0.46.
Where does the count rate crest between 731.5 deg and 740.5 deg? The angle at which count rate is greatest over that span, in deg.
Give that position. 737.0 deg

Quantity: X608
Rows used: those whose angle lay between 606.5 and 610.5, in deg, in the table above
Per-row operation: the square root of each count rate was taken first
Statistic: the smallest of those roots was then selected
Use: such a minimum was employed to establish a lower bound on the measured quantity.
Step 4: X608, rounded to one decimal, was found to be 10.9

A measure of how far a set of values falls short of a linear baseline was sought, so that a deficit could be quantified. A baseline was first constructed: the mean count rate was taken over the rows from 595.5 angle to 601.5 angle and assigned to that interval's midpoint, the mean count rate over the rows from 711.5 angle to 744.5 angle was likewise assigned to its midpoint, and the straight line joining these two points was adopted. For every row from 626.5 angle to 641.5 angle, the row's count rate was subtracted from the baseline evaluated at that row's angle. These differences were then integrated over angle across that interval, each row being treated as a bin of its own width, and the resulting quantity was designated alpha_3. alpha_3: -284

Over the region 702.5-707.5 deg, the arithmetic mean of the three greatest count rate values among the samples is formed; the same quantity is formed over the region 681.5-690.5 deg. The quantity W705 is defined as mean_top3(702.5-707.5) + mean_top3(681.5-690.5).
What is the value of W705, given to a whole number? 258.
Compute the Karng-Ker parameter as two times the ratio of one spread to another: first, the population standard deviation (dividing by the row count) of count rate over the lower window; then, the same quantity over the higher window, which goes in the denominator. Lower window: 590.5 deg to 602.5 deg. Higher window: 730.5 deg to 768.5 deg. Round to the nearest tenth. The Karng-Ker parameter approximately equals 1.1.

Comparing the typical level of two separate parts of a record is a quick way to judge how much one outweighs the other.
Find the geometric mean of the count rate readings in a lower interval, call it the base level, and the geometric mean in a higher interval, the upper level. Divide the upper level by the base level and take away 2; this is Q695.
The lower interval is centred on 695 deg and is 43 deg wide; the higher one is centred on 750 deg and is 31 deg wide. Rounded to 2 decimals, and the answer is -0.99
